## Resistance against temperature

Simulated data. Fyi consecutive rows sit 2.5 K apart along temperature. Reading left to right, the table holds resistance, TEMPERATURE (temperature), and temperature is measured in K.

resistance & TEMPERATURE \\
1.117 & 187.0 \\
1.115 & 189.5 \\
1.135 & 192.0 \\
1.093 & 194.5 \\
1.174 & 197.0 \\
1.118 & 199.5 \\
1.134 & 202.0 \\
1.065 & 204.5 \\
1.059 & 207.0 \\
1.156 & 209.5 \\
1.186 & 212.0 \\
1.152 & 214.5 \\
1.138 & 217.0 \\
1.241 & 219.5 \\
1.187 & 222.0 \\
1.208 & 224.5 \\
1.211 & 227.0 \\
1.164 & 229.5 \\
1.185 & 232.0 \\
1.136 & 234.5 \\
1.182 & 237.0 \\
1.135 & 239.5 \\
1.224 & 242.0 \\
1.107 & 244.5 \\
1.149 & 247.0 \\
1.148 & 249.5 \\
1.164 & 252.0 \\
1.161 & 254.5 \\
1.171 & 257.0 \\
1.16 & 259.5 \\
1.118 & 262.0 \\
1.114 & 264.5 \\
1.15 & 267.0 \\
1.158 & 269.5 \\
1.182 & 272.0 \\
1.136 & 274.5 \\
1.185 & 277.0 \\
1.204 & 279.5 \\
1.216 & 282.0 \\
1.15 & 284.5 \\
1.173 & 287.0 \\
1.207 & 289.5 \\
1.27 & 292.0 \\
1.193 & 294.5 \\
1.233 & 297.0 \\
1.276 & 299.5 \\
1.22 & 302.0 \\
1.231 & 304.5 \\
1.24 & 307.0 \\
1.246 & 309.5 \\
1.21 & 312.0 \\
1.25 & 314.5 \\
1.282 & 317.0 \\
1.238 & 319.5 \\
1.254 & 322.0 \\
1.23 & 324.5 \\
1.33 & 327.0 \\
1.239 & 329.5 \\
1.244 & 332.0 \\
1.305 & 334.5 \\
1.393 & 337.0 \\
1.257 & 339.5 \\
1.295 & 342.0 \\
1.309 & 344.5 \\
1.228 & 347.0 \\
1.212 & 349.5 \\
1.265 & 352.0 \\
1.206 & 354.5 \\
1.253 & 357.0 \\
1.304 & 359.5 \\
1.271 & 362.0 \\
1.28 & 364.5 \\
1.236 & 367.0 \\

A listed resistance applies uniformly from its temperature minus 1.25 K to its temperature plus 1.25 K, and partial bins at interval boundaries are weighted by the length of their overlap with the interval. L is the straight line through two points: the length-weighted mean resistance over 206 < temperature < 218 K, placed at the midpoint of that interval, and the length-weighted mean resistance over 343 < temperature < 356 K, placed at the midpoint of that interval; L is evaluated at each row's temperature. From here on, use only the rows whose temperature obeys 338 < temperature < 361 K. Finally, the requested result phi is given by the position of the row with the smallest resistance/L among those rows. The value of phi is 354.5 K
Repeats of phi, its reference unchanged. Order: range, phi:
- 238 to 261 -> 244.5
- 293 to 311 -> 294.5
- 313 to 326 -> 324.5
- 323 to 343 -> 324.5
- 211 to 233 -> 217.0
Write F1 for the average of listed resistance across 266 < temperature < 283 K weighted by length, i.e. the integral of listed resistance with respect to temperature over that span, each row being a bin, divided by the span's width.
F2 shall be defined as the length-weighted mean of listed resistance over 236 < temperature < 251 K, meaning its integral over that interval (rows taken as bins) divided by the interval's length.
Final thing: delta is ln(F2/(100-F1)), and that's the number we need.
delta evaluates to -4.447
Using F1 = 1.18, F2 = 1.16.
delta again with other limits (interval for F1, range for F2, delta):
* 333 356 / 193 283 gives -4.446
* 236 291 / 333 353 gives -4.344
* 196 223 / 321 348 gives -4.346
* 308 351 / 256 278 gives -4.451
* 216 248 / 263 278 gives -4.451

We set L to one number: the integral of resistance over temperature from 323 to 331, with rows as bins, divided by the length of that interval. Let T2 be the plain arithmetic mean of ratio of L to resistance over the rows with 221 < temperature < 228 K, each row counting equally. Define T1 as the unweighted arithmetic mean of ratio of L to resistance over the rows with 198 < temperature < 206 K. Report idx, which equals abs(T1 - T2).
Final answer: 0.092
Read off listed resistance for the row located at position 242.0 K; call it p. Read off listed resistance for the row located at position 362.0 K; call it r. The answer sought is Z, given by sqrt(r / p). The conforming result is 1.02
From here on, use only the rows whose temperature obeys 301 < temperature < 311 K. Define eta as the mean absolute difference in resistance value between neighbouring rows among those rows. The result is 0.009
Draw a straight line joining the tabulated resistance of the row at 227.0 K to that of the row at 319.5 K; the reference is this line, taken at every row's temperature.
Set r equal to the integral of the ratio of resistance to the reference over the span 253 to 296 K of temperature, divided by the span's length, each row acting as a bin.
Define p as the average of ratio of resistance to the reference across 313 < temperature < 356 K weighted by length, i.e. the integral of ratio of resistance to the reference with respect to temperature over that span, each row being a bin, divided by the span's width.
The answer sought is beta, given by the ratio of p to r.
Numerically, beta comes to 1.06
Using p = 1.02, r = 0.96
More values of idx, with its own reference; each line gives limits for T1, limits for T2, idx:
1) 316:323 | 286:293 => 0.035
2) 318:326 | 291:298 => 0.008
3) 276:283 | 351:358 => 0.033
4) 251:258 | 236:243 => 0.013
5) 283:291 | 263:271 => 0.034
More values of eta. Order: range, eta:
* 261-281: 0.027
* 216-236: 0.043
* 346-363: 0.043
